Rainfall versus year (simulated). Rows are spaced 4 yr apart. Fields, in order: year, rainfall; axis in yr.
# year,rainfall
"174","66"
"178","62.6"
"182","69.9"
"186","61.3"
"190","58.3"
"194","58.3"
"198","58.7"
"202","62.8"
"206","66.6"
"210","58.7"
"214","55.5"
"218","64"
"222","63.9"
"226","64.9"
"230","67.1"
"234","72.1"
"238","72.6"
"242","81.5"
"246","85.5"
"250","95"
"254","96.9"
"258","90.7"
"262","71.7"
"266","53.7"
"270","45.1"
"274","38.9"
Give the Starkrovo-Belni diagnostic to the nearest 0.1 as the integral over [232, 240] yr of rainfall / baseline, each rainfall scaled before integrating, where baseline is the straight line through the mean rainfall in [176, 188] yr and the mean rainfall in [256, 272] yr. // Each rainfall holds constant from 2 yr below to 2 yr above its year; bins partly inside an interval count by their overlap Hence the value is 8.9 yr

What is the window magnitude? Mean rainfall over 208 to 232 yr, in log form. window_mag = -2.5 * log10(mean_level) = -4.49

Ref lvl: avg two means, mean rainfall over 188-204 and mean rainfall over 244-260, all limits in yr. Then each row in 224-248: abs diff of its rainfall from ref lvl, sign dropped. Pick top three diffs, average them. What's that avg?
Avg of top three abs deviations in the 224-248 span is 10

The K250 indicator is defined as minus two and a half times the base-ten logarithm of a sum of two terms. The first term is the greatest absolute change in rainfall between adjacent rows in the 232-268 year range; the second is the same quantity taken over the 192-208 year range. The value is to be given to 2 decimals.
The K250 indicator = -3.41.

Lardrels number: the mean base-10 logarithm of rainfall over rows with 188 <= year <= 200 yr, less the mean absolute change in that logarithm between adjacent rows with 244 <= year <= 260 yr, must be 1.74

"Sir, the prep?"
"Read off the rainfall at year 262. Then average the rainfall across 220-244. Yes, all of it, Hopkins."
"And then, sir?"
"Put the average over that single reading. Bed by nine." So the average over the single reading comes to 0.98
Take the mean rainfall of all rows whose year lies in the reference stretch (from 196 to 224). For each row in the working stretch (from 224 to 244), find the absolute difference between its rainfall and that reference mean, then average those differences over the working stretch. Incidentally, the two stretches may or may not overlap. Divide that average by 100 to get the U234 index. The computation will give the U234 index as 0.10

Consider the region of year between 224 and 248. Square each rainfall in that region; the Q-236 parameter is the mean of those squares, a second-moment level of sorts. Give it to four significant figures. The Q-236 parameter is 5523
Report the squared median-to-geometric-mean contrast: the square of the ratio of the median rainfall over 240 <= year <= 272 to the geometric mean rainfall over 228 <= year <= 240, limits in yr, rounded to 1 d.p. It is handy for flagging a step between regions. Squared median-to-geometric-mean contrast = 1.4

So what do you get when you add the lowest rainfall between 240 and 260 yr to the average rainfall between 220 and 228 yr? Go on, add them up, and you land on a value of 146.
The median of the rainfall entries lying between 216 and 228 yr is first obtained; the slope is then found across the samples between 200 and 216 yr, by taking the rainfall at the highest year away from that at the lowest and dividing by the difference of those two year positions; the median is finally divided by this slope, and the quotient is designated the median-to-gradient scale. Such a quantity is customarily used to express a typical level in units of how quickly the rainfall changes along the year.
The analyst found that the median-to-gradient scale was -105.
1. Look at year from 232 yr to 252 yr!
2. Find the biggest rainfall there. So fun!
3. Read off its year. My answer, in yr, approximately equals 250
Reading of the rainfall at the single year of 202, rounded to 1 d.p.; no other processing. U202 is 62.8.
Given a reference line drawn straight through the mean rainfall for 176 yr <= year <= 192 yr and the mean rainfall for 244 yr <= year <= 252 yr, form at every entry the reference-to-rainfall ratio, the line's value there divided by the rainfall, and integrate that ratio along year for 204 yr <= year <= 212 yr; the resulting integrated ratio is 9.4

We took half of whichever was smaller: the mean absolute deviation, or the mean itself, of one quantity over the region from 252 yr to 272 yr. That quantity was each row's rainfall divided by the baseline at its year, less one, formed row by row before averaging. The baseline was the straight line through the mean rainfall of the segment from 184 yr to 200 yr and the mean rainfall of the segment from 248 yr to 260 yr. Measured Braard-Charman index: -0.13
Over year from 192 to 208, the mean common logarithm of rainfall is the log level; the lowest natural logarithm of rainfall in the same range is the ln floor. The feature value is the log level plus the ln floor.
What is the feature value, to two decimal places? 5.85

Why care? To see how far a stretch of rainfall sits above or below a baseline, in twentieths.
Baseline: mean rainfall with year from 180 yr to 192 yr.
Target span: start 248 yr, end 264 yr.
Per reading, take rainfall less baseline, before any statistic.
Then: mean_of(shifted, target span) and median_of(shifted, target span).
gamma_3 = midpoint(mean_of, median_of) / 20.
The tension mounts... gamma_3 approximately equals 1.4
